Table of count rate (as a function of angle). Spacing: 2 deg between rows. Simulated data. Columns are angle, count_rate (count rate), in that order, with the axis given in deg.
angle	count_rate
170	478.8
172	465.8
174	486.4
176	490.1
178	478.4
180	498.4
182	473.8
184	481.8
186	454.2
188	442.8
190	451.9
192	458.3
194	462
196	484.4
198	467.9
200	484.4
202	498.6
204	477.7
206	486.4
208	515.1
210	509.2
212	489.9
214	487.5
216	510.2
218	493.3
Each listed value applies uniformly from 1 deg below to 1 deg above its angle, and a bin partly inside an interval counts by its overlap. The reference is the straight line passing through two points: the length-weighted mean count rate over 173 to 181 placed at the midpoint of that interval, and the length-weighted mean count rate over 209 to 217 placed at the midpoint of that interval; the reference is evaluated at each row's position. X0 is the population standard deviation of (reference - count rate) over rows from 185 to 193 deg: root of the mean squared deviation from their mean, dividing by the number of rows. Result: 5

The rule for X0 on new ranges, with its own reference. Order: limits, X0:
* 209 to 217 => 11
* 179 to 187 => 16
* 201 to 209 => 14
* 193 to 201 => 10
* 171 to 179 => 9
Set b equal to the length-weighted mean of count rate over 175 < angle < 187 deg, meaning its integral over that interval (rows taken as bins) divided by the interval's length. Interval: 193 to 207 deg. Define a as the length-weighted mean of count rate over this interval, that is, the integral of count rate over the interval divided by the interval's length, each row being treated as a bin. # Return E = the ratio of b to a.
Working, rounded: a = 480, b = 479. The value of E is 1.00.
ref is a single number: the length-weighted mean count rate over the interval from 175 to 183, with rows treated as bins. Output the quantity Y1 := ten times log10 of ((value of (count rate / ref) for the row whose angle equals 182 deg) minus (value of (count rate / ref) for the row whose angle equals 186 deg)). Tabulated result -14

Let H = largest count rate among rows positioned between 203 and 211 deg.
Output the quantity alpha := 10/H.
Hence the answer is 0.0194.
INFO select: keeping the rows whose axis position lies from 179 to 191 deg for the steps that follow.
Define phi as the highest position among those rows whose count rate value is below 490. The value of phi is 190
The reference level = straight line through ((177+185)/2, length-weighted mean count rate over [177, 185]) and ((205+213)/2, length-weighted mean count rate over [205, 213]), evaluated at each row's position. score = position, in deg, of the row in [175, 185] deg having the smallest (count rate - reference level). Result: 182 deg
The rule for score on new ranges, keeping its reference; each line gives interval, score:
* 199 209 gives 204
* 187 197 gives 188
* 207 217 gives 214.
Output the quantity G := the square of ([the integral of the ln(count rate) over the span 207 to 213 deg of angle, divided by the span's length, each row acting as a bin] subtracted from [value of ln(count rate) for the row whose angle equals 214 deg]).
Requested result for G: 0.0012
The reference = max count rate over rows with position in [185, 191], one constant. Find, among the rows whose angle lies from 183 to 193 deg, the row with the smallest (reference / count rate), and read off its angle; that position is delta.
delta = 184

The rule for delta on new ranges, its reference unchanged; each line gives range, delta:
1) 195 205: 202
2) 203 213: 208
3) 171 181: 180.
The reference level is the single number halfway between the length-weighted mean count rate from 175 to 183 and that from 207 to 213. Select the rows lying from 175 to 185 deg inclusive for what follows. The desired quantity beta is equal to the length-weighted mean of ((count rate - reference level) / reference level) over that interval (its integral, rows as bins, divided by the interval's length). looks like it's -0.02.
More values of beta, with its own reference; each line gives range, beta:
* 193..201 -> -0.04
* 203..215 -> 0.00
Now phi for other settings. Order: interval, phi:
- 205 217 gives 214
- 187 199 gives 198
